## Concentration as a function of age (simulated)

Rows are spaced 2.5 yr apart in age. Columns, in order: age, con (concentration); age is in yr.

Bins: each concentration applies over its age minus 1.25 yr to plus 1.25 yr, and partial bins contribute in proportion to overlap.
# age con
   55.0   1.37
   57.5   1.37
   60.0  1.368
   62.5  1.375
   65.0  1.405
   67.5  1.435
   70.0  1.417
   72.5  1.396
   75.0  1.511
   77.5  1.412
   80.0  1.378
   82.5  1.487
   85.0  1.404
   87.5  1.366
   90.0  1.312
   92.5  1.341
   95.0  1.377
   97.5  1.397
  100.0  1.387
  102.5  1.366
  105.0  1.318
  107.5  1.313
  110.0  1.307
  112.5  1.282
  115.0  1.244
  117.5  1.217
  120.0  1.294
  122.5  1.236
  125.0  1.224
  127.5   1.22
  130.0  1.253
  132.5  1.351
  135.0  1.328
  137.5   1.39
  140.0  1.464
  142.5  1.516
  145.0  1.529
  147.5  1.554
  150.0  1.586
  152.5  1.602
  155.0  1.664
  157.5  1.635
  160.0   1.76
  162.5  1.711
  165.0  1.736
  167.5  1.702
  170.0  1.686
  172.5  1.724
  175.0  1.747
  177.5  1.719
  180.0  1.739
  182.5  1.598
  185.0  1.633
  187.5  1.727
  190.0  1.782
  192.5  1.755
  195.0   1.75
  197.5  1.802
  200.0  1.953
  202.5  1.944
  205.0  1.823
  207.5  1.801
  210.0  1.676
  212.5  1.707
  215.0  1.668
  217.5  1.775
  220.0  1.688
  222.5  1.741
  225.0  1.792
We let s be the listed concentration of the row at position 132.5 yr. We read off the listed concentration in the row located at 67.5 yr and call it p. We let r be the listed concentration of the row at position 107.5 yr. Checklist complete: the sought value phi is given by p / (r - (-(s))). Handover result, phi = 0.54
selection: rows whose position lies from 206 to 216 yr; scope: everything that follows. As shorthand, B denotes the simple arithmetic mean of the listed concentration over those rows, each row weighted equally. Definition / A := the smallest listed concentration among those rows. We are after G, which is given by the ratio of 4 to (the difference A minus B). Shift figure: -89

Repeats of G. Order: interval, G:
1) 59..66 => -273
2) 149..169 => -45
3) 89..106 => -89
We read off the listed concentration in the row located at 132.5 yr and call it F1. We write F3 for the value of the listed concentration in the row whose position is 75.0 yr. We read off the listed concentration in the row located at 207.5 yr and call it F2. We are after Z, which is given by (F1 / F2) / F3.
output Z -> 0.50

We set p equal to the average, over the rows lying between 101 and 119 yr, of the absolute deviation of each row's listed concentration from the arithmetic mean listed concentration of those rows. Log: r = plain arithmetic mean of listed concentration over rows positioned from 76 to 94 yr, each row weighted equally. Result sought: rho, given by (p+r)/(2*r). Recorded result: 0.514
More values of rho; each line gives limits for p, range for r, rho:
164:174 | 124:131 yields 0.507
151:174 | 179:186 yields 0.512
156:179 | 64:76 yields 0.509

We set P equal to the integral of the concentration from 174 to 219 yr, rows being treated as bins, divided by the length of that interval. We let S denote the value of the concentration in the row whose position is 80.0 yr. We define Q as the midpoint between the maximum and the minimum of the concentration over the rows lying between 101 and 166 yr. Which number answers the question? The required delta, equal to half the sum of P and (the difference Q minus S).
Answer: 0.9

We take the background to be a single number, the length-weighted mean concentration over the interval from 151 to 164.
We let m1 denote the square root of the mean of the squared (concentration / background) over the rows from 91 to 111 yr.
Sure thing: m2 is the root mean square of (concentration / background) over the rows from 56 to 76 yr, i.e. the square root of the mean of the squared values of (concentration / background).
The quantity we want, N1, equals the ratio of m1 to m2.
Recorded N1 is 1.0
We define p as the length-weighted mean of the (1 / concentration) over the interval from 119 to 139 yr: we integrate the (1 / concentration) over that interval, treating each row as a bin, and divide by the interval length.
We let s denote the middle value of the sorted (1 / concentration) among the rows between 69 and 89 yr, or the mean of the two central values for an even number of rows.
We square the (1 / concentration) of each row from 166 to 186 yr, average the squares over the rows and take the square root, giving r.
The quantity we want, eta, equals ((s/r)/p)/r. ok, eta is 2.61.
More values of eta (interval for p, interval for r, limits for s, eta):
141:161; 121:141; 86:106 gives 1.98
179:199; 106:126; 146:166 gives 1.67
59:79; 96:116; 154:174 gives 1.45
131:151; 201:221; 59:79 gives 3.18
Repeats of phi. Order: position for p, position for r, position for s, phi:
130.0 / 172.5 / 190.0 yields 0.36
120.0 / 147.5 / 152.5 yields 0.41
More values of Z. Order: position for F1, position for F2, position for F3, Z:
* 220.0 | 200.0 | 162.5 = 0.51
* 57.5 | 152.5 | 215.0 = 0.51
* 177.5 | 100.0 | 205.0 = 0.68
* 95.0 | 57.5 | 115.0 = 0.81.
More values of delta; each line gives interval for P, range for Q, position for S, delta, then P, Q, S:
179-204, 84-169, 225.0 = 0.7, 1.77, 1.49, 1.792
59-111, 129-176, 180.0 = 0.6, 1.38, 1.51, 1.739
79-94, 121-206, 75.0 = 0.7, 1.38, 1.59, 1.511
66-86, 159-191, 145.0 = 0.8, 1.43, 1.69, 1.529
